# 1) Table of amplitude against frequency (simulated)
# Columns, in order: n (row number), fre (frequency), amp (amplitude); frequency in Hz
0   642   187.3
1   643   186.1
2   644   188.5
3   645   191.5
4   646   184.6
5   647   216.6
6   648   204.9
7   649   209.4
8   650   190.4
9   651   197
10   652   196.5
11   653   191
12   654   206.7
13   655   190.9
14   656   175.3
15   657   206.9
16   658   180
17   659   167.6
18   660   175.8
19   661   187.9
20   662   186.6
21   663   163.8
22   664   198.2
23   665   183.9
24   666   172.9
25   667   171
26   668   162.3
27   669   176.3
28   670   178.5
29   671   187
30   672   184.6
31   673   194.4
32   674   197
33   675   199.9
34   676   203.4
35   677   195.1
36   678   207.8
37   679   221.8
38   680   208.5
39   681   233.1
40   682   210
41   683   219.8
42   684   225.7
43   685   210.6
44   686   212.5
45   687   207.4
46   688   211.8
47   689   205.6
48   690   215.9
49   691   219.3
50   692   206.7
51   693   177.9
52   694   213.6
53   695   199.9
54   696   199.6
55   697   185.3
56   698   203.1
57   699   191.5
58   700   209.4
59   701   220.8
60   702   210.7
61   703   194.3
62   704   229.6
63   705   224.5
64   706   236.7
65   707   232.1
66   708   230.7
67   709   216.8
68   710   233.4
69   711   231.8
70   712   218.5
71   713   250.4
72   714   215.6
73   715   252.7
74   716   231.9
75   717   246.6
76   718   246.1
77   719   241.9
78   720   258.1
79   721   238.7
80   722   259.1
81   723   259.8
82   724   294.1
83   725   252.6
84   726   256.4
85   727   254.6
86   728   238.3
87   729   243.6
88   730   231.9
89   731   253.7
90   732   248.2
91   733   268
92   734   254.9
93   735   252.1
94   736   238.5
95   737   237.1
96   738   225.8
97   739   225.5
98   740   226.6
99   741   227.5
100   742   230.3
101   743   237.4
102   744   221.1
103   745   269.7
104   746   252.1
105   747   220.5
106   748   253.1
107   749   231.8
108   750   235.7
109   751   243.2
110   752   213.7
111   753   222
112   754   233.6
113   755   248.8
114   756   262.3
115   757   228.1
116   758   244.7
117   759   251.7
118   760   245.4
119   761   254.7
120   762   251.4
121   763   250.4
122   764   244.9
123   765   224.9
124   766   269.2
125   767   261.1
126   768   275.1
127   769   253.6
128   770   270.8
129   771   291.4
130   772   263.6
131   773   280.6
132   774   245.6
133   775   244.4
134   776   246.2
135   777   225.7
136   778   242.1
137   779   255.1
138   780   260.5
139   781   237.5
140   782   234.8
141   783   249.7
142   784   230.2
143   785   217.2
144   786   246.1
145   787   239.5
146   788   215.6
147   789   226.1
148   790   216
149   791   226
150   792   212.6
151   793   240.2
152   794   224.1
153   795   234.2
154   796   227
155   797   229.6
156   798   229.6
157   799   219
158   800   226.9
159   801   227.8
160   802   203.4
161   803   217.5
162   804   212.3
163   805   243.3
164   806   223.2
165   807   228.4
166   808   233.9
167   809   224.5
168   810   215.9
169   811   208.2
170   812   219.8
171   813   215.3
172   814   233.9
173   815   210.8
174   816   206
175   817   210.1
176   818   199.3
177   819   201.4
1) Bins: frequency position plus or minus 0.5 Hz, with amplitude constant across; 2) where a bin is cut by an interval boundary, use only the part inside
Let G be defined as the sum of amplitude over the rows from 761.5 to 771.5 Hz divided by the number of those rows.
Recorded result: 259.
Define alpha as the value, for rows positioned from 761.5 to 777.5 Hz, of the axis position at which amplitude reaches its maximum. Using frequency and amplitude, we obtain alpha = 771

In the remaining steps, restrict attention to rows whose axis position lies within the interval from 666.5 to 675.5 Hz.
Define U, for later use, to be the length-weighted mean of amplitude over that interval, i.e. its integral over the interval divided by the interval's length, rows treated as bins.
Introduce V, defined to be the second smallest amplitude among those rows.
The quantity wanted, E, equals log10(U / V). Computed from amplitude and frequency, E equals 0.031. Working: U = 183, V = 171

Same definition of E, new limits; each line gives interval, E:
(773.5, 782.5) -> 0.016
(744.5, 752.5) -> 0.037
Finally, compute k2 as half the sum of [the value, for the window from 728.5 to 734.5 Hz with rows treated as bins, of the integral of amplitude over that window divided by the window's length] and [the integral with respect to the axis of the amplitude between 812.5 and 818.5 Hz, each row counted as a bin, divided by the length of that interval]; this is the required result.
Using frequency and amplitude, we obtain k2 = 231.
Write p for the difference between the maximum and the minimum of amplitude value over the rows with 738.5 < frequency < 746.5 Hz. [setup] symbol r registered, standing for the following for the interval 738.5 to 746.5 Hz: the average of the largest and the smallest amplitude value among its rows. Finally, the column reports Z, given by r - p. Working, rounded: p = 49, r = 245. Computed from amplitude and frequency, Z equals 197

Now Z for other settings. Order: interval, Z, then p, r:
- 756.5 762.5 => 215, 27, 241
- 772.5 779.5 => 198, 55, 253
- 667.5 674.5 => 145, 35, 180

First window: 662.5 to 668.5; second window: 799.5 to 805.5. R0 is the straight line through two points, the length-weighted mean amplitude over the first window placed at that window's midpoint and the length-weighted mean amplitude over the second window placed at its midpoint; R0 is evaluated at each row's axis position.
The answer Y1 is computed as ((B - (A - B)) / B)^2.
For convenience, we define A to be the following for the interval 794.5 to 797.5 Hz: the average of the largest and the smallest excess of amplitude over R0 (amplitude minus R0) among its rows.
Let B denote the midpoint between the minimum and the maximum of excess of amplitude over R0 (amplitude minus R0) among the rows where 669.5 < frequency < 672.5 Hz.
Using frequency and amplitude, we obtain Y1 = 0.0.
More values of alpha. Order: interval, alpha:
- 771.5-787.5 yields 773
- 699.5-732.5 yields 724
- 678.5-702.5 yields 681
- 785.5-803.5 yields 786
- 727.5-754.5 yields 745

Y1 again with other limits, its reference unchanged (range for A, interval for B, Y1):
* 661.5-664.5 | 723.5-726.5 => 3.7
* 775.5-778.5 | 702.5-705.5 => 1.1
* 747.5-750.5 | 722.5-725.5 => 2.3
